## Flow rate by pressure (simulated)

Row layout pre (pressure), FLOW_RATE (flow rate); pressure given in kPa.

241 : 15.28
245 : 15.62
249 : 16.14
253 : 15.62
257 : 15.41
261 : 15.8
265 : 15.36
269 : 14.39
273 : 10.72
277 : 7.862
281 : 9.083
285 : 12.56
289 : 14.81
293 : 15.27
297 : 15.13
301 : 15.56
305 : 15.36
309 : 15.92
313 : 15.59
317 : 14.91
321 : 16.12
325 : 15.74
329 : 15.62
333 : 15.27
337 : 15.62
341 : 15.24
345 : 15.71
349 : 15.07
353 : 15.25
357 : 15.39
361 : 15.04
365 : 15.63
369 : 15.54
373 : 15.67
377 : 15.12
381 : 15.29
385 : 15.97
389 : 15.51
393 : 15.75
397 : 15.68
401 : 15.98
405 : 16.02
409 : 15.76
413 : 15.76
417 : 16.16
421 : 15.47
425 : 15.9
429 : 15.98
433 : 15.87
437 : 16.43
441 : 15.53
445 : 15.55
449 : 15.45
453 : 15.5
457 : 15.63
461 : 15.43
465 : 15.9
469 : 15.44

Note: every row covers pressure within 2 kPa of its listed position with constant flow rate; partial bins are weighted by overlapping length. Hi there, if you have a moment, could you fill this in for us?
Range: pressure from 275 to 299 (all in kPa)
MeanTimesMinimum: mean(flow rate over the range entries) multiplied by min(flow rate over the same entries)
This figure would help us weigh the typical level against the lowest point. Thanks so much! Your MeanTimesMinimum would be 98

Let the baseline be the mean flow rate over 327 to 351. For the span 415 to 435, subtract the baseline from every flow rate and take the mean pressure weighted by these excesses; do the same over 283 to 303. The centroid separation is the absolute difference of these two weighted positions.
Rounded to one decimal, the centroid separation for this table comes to 138.6 kPa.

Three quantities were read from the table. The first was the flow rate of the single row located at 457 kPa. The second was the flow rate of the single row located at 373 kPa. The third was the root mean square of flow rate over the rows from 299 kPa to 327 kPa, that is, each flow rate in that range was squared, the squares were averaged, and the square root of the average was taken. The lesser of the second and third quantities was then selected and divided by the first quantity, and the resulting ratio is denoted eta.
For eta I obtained 1.00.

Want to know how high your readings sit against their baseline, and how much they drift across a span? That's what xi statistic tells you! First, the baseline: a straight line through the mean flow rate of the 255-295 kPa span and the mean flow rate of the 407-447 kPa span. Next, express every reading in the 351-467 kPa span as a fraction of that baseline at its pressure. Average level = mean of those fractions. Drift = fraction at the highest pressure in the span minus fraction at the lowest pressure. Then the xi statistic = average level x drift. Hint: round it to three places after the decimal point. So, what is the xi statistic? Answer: -0.089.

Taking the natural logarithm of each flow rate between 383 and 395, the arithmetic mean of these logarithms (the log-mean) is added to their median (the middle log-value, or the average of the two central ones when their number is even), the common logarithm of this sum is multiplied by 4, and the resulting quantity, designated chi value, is 2.97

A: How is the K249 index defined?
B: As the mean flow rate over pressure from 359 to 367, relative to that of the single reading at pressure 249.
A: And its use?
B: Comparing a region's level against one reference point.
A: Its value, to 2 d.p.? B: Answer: 0.95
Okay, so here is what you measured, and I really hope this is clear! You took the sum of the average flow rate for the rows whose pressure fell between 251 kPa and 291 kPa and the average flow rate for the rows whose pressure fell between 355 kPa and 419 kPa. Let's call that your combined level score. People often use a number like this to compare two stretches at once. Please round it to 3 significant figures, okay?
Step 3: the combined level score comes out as 28.8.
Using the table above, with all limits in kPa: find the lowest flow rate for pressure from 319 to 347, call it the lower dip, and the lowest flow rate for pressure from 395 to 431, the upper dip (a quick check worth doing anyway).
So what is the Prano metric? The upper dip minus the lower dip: 0.23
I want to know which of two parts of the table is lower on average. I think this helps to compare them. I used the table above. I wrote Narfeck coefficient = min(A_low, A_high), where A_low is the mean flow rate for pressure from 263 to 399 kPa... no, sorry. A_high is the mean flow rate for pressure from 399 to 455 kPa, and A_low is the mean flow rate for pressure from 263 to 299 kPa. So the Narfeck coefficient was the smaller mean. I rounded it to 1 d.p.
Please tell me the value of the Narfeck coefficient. 12.8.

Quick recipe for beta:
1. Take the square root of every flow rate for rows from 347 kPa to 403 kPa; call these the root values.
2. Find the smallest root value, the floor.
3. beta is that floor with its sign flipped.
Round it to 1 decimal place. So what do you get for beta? -3.9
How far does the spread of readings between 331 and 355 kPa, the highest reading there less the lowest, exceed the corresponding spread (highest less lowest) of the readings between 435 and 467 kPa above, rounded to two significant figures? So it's -0.36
